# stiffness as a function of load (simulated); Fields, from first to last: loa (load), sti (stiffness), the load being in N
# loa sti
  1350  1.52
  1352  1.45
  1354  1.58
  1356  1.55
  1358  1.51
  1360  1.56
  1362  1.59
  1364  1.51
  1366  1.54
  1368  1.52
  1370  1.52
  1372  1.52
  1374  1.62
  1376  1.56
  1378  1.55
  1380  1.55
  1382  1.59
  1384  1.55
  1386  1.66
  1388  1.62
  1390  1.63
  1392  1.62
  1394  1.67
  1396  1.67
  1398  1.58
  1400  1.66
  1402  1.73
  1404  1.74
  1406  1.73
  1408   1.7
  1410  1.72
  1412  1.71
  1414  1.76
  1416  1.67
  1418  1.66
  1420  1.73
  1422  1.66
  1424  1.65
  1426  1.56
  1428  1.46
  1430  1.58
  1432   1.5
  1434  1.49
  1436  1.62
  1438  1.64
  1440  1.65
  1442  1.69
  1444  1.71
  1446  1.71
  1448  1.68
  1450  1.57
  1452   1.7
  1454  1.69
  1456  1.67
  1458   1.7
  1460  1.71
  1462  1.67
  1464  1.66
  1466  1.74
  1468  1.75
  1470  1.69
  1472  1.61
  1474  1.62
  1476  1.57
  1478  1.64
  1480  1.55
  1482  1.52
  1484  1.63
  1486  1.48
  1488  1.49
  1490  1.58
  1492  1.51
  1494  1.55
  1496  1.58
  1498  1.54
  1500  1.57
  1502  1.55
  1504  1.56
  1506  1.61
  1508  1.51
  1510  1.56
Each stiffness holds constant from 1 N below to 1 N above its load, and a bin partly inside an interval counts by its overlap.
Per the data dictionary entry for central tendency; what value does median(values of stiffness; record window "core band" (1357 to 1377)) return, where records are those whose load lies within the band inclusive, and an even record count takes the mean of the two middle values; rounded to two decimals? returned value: 1.53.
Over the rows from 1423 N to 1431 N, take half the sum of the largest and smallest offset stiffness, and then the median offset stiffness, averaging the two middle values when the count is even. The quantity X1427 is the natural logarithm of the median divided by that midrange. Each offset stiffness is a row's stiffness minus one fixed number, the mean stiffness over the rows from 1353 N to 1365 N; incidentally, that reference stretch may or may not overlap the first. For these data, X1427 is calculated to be 1.4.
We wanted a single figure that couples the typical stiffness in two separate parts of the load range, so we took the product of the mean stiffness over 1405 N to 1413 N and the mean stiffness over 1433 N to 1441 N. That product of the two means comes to 2.74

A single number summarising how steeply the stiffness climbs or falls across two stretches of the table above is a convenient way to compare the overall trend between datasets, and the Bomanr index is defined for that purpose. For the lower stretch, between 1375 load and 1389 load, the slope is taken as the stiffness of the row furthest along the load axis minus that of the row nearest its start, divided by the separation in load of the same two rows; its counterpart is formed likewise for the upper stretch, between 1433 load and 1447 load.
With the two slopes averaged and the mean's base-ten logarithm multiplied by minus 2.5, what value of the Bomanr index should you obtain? 4.8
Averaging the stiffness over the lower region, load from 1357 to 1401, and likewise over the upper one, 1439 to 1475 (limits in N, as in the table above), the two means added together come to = 3.26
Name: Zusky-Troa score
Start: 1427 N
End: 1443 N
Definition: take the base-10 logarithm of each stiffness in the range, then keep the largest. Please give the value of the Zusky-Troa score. 0.228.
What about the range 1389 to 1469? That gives 0.246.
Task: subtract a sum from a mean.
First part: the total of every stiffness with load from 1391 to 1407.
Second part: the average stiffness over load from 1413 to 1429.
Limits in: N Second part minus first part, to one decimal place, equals -11.8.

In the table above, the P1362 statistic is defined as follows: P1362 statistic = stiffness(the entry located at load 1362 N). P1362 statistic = 1.59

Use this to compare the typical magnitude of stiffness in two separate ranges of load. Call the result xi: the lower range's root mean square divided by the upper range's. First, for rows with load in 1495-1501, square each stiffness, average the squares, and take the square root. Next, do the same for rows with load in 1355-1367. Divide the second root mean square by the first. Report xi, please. 0.99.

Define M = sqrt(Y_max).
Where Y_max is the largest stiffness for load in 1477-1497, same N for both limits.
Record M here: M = 1.28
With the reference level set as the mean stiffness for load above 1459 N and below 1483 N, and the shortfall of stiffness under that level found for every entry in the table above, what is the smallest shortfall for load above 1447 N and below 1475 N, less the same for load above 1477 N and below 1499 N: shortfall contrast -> -0.11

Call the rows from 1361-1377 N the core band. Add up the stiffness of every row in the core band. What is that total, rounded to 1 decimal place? 12.4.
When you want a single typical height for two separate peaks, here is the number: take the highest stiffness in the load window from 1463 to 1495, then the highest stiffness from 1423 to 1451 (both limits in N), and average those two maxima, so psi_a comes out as 1.73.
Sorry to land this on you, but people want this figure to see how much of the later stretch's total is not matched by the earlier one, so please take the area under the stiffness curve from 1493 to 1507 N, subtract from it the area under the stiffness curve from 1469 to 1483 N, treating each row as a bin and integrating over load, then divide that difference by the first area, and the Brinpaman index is -0.022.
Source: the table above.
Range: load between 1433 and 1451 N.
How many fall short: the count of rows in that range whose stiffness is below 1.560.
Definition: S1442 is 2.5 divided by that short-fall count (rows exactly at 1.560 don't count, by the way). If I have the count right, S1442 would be 2.5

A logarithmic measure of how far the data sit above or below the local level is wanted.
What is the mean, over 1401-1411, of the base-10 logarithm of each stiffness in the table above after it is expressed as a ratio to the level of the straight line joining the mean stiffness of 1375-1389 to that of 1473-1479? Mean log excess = 0.035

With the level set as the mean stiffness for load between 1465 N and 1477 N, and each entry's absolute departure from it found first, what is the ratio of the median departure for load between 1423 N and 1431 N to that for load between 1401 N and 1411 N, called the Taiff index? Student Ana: 1.4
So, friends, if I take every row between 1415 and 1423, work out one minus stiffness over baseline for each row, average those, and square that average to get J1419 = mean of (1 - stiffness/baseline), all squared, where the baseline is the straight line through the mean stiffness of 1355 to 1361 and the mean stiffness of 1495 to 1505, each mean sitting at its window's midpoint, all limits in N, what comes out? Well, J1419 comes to 0.0072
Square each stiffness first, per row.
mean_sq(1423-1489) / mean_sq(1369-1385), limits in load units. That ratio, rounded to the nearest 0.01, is 1.09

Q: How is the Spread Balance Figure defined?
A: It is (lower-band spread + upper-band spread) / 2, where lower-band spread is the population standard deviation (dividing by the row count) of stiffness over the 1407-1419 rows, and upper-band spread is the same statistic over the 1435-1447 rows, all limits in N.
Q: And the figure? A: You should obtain 0.034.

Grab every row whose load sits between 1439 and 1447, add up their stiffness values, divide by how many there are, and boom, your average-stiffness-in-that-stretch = 1.69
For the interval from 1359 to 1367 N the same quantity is 1.55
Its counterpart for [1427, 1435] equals 1.51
